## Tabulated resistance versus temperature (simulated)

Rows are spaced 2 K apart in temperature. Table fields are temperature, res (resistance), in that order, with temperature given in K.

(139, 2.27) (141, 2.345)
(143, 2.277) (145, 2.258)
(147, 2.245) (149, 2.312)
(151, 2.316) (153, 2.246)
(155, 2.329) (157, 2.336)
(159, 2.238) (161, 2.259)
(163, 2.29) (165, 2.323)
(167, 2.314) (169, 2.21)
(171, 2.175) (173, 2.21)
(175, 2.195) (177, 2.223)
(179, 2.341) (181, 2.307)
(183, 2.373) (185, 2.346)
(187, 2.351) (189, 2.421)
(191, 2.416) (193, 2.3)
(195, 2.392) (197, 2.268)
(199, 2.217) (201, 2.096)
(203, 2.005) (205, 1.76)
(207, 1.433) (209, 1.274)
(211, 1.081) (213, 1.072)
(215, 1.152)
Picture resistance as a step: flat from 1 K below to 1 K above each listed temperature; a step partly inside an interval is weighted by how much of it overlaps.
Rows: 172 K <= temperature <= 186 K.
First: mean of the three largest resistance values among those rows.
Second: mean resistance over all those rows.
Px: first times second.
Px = 5.38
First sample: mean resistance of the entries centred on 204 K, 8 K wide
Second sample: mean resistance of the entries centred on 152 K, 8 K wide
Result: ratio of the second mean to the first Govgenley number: 1.26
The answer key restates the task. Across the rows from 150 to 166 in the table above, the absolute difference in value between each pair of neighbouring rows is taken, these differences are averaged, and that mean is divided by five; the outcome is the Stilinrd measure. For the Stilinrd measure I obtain 0.0098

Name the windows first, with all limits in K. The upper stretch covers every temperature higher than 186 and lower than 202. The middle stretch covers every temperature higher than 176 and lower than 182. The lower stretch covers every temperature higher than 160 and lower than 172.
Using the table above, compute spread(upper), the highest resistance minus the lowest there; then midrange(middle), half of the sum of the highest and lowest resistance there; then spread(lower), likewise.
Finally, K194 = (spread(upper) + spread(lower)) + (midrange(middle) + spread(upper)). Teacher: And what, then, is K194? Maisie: 3.08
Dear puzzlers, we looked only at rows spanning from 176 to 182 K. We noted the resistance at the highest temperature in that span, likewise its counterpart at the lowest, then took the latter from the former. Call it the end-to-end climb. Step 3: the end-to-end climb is 0.08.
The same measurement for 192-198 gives -0.03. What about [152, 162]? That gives 0.01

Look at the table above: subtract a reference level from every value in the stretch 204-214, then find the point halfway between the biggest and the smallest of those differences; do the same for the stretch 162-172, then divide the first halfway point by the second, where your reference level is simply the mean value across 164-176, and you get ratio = -74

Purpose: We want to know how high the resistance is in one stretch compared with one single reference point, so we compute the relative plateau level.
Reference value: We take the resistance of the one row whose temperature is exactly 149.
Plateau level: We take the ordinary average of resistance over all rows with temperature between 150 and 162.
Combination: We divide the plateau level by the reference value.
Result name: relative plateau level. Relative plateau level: 0.99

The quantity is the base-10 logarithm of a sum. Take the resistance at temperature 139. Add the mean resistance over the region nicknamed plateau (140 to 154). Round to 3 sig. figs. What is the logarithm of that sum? 0.659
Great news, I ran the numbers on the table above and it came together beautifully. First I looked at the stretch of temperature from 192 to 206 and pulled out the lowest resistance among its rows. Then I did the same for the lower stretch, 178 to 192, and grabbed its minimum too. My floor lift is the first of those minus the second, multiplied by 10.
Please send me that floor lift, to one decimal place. -5.5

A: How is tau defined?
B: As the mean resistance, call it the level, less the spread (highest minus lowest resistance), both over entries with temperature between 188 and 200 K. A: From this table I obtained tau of 2.13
